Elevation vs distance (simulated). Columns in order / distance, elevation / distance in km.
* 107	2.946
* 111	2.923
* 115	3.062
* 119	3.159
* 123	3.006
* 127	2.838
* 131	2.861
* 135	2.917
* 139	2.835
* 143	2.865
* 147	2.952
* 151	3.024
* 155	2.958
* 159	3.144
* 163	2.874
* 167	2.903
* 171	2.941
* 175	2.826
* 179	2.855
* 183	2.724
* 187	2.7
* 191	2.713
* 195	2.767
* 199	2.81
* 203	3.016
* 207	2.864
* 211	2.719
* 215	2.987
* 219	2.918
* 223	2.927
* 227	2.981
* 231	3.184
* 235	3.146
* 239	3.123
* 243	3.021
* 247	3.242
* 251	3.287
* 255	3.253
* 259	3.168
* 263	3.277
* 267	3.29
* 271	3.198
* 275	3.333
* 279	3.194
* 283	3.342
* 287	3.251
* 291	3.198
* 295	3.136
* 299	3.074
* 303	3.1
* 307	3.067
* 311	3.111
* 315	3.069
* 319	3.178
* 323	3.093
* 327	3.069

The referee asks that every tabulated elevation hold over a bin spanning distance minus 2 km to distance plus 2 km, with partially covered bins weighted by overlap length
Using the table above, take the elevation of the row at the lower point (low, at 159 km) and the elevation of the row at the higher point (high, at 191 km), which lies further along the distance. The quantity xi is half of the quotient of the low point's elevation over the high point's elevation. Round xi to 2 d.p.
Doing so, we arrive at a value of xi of 0.58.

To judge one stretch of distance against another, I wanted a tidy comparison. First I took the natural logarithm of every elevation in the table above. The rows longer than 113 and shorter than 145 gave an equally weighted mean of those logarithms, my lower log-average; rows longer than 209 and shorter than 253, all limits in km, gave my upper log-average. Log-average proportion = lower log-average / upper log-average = 0.969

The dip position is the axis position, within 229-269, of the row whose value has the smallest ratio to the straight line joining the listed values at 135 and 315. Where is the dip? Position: 243 km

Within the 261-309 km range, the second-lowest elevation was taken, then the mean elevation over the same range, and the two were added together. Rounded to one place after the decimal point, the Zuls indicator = 6.3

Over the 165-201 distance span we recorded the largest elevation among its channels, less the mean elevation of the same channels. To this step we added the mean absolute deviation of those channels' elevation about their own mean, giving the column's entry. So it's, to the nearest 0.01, 0.21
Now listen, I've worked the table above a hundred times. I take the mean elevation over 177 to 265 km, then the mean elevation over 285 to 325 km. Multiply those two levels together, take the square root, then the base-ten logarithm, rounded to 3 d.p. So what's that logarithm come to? 0.485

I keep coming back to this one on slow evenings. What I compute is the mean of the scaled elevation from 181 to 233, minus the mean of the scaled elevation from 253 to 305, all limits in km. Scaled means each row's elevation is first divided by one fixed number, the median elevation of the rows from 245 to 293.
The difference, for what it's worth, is -0.11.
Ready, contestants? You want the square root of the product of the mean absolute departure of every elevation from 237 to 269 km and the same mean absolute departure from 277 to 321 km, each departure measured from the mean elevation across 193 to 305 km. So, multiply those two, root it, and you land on 0.096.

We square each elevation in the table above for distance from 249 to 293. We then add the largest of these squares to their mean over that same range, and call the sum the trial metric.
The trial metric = 21.8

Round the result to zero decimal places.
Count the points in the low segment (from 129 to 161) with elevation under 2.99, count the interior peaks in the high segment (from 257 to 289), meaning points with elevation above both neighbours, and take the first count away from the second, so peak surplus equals -3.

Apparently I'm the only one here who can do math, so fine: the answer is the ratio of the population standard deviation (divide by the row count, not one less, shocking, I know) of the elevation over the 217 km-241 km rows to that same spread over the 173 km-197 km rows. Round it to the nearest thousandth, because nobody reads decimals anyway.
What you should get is 1.848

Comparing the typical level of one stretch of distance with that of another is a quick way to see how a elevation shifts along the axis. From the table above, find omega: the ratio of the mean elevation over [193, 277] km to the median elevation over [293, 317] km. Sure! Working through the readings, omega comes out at 1.00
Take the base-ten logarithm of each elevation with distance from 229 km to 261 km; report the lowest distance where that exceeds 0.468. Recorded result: 231 km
